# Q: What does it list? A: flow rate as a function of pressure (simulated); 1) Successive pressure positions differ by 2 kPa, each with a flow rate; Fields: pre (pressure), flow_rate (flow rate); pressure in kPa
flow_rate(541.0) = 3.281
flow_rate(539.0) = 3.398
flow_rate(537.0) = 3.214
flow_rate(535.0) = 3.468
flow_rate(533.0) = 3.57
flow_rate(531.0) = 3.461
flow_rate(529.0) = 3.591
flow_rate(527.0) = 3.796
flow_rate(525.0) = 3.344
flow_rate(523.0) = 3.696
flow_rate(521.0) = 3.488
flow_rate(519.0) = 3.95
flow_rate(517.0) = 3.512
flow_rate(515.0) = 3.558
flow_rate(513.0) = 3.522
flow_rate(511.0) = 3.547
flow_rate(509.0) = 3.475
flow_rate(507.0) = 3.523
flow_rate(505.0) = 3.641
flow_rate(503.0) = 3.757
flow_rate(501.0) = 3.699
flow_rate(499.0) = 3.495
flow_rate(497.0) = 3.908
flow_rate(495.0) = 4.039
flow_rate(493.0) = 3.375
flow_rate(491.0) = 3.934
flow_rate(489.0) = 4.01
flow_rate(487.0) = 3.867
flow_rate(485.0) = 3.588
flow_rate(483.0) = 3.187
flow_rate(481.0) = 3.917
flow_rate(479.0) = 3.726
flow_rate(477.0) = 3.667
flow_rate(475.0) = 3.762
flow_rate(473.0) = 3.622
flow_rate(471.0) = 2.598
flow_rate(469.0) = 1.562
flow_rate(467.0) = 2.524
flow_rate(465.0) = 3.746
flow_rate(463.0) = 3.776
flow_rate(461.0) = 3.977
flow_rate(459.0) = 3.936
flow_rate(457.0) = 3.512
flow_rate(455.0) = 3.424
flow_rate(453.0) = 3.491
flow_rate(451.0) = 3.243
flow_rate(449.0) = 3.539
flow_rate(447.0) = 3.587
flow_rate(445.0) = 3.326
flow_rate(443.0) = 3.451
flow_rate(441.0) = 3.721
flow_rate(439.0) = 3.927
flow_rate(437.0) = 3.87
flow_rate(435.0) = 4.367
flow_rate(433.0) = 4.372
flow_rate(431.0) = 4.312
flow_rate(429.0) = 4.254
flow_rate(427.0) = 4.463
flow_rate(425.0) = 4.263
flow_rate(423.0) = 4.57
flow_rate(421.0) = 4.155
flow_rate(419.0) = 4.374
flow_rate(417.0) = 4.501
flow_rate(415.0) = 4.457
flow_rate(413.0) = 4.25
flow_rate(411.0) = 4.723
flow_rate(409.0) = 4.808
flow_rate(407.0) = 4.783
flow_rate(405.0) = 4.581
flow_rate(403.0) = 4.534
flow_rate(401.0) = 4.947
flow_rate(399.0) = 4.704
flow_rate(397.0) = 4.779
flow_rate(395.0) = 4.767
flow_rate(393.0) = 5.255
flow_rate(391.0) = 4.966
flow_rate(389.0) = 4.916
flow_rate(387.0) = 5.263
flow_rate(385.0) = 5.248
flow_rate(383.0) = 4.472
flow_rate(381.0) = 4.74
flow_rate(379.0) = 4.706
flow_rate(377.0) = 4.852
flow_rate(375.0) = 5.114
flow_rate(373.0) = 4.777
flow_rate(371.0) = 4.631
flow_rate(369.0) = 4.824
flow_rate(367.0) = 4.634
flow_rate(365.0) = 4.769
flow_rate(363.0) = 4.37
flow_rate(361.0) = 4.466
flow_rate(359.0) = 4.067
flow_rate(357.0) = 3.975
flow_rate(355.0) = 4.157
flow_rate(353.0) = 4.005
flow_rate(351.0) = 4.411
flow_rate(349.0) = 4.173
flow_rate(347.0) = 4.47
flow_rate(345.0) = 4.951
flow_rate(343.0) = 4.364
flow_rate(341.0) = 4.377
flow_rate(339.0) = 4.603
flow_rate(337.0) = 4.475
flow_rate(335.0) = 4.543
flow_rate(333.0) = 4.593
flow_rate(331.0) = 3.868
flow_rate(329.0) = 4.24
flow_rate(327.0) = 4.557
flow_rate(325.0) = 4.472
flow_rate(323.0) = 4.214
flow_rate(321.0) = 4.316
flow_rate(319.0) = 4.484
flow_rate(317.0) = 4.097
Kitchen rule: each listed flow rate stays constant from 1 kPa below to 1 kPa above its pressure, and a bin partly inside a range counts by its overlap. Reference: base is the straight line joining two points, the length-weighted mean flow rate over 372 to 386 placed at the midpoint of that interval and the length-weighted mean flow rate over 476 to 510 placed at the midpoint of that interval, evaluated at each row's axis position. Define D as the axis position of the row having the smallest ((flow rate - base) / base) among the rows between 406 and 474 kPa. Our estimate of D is 469.0 kPa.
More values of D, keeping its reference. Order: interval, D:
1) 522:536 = 525.0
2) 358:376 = 359.0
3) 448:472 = 469.0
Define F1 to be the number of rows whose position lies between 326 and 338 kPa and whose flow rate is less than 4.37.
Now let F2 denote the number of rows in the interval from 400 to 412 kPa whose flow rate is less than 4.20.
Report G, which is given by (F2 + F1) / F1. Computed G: 1.0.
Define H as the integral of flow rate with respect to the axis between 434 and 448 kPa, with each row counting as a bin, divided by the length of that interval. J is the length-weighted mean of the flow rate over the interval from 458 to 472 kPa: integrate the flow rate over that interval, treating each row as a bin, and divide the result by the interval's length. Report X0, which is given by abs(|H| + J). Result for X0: 6.9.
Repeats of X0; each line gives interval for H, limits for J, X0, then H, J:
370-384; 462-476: 7.8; 4.8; 3.1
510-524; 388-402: 8.5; 3.6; 4.9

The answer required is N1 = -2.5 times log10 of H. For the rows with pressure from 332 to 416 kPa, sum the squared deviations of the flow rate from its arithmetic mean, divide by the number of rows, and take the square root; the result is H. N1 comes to 1.3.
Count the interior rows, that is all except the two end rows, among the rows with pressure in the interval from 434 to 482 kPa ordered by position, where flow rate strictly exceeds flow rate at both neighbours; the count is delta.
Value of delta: 5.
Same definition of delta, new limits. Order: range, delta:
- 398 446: 7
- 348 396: 9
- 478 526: 8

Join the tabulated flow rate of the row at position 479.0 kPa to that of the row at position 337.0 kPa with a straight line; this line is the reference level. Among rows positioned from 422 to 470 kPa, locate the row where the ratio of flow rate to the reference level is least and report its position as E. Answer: 469.0 kPa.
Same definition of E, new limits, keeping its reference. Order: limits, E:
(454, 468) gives 467.0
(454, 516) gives 469.0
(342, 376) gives 357.0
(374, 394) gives 383.0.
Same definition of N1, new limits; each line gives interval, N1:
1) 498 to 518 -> 2.6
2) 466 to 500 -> 0.5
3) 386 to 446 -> 0.8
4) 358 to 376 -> 1.4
